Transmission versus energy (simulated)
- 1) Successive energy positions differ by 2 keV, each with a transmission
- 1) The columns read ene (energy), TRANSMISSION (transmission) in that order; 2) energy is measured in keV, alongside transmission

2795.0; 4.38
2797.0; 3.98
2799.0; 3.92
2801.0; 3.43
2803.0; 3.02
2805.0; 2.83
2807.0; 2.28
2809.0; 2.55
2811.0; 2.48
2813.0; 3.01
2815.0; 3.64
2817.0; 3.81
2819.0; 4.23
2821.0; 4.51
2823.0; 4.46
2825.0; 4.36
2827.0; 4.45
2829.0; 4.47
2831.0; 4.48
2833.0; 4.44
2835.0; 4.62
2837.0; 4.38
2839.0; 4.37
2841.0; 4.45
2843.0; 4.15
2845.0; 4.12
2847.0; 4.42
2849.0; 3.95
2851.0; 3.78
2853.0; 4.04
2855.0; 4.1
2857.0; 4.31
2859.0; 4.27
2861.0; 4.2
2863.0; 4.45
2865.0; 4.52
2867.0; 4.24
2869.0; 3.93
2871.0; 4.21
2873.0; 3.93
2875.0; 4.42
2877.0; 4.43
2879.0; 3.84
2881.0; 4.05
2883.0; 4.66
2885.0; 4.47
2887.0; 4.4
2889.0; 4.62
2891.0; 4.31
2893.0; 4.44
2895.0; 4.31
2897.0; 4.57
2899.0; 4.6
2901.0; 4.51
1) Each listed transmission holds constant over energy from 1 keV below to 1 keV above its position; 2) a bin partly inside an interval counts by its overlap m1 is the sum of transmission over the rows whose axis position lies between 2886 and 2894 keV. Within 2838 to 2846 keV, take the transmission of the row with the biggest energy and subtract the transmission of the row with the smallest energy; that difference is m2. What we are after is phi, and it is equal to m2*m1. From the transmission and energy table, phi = -4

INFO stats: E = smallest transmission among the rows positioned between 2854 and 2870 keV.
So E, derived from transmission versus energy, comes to 3.93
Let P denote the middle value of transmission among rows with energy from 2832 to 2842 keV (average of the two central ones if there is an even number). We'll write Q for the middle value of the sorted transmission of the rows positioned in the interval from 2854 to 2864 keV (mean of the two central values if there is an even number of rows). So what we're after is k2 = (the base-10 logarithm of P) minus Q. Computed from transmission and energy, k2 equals -3.6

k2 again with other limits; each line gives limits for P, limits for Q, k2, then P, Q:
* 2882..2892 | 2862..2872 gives -3.6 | 4.470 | 4.24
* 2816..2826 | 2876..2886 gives -3.8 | 4.360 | 4.43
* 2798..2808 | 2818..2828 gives -4.0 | 3.020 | 4.45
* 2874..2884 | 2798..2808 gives -2.4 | 4.420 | 3.02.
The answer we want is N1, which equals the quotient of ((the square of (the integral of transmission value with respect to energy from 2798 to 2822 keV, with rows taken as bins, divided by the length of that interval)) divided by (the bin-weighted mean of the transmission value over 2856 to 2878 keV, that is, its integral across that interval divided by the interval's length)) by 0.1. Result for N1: 25.7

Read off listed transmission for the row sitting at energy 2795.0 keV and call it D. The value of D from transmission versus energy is 4.38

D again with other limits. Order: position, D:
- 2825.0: 4.36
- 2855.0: 4.1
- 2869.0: 3.93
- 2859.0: 4.27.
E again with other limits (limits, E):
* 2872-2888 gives 3.84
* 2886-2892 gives 4.31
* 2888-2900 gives 4.31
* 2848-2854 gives 3.78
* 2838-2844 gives 4.15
